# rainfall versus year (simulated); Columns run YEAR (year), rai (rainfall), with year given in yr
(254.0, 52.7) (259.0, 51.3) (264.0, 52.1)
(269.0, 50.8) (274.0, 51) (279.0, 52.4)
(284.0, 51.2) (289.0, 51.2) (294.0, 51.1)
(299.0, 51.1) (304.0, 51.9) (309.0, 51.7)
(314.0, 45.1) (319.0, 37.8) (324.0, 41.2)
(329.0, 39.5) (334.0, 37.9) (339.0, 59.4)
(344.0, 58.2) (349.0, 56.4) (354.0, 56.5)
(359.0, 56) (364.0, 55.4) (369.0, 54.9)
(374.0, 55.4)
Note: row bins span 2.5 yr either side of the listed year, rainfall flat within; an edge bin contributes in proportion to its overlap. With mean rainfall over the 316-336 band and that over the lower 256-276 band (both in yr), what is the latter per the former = 1.31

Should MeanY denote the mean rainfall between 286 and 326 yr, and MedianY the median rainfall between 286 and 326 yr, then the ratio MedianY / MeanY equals 1.07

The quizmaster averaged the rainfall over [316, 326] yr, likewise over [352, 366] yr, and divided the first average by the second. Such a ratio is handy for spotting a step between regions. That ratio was 0.71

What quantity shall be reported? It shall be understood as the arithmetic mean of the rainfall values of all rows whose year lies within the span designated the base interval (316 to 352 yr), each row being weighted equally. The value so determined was 47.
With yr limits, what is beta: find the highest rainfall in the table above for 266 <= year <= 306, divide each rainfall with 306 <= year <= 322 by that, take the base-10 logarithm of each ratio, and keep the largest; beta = -0.0058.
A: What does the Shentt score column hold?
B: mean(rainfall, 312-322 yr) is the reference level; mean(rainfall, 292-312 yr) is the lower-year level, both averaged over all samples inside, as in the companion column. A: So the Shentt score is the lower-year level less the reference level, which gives 10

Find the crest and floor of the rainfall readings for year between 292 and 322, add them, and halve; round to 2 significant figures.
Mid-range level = 45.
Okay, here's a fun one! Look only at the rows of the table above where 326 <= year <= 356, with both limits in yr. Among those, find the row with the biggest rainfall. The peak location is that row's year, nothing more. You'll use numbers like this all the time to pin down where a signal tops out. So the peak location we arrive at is 339.0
